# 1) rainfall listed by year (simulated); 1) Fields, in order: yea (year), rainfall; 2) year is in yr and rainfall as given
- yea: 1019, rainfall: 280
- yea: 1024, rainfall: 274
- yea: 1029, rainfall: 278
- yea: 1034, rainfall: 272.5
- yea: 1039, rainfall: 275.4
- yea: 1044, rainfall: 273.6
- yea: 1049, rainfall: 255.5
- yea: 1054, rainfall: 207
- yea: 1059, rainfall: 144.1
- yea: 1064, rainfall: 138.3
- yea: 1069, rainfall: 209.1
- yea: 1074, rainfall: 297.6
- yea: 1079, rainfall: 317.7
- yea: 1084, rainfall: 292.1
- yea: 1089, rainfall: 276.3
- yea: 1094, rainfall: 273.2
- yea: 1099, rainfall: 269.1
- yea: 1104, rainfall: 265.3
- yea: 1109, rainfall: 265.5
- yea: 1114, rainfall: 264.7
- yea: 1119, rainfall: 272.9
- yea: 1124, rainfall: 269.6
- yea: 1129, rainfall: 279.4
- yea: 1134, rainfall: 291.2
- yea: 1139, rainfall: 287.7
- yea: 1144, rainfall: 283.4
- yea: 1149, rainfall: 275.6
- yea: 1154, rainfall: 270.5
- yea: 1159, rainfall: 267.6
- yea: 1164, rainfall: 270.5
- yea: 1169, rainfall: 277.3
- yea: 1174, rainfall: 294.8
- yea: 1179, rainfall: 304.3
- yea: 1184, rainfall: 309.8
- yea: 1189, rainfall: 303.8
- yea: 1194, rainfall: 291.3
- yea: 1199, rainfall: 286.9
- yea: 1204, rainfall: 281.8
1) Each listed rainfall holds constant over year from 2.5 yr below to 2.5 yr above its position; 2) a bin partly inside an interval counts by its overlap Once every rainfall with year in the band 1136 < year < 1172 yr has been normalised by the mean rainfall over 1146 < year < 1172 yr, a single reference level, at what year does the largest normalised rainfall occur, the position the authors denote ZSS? 1139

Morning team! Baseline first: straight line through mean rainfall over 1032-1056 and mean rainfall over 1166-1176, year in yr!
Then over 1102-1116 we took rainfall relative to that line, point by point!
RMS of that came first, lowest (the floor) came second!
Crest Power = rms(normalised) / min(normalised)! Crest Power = 1.01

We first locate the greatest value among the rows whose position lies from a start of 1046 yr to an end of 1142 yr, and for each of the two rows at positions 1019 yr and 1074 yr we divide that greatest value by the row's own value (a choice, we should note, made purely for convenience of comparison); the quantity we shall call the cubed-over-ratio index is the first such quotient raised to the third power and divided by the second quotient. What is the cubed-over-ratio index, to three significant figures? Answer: 1.37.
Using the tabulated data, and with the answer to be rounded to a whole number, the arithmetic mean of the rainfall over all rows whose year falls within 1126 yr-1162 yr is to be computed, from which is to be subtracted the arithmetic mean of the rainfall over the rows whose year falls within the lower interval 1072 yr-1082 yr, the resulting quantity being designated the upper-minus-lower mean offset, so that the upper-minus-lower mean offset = -28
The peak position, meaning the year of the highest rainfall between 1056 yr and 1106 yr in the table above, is 1079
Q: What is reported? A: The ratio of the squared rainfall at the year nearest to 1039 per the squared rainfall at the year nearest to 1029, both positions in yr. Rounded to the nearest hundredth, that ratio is 0.98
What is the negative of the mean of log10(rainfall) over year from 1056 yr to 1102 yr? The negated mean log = -2.37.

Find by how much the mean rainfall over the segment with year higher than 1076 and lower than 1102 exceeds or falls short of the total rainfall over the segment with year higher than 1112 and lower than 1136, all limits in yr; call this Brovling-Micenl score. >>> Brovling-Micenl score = -1092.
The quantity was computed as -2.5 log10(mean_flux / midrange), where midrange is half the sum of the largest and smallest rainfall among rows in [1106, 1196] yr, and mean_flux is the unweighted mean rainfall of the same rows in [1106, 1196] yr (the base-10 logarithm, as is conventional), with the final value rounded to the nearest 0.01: 0.02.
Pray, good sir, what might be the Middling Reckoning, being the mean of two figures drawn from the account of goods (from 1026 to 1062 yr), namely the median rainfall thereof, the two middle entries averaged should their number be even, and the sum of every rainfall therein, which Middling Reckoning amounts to 989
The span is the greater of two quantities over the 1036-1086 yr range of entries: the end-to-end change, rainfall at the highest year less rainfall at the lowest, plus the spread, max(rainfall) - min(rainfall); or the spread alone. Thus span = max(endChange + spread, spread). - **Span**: 196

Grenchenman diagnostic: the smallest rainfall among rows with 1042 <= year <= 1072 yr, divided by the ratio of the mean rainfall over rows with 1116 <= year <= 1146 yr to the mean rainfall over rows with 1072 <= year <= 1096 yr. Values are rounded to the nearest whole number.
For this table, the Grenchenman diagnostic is 144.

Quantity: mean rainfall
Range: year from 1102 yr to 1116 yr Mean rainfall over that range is 265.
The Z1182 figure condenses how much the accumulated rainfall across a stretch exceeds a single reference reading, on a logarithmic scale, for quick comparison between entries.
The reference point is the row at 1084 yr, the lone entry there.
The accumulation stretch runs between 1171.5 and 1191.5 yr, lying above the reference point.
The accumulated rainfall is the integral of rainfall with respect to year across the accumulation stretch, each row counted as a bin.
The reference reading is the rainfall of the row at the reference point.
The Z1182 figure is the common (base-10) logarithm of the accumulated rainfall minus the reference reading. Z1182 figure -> 3.761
